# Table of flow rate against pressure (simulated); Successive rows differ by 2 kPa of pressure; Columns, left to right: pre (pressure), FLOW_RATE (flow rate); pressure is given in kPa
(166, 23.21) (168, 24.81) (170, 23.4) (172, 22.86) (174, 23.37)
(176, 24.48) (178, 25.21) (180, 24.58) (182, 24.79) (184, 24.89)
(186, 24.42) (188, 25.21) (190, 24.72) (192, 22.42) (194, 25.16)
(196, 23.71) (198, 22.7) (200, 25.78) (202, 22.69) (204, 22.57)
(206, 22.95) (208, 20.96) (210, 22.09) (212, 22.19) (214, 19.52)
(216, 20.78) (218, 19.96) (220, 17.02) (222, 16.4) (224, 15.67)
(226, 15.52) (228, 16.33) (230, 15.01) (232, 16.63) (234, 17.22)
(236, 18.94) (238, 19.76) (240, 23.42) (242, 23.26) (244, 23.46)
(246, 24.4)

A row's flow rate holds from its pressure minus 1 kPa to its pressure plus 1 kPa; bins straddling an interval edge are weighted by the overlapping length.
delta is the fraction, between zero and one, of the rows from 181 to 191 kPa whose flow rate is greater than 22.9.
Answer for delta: 1.00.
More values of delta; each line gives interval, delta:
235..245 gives 0.60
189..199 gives 0.60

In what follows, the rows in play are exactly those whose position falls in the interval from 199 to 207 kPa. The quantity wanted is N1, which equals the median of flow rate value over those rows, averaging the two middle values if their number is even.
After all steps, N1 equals 23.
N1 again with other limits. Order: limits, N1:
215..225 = 17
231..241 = 19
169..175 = 23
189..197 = 24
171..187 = 25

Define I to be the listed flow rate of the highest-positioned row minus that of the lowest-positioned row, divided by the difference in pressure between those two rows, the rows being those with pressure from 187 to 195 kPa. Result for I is 0.0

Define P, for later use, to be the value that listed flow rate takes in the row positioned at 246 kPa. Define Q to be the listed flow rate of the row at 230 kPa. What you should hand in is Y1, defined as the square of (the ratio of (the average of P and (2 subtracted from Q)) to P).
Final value 0.59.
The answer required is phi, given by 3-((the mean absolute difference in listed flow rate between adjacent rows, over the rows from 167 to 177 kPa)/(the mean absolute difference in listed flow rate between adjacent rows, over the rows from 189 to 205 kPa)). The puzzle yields 2.55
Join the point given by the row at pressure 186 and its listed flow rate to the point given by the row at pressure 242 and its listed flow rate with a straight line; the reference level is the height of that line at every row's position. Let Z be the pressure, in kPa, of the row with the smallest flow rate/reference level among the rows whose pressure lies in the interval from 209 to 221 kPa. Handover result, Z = 220 kPa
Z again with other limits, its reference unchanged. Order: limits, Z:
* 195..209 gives 208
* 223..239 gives 230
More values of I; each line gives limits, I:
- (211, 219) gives -0.4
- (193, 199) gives -0.6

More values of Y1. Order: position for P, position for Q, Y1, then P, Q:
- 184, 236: 0.71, 24.89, 18.94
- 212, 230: 0.63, 22.19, 15.01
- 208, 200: 1.14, 20.96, 25.78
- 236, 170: 1.13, 18.94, 23.4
